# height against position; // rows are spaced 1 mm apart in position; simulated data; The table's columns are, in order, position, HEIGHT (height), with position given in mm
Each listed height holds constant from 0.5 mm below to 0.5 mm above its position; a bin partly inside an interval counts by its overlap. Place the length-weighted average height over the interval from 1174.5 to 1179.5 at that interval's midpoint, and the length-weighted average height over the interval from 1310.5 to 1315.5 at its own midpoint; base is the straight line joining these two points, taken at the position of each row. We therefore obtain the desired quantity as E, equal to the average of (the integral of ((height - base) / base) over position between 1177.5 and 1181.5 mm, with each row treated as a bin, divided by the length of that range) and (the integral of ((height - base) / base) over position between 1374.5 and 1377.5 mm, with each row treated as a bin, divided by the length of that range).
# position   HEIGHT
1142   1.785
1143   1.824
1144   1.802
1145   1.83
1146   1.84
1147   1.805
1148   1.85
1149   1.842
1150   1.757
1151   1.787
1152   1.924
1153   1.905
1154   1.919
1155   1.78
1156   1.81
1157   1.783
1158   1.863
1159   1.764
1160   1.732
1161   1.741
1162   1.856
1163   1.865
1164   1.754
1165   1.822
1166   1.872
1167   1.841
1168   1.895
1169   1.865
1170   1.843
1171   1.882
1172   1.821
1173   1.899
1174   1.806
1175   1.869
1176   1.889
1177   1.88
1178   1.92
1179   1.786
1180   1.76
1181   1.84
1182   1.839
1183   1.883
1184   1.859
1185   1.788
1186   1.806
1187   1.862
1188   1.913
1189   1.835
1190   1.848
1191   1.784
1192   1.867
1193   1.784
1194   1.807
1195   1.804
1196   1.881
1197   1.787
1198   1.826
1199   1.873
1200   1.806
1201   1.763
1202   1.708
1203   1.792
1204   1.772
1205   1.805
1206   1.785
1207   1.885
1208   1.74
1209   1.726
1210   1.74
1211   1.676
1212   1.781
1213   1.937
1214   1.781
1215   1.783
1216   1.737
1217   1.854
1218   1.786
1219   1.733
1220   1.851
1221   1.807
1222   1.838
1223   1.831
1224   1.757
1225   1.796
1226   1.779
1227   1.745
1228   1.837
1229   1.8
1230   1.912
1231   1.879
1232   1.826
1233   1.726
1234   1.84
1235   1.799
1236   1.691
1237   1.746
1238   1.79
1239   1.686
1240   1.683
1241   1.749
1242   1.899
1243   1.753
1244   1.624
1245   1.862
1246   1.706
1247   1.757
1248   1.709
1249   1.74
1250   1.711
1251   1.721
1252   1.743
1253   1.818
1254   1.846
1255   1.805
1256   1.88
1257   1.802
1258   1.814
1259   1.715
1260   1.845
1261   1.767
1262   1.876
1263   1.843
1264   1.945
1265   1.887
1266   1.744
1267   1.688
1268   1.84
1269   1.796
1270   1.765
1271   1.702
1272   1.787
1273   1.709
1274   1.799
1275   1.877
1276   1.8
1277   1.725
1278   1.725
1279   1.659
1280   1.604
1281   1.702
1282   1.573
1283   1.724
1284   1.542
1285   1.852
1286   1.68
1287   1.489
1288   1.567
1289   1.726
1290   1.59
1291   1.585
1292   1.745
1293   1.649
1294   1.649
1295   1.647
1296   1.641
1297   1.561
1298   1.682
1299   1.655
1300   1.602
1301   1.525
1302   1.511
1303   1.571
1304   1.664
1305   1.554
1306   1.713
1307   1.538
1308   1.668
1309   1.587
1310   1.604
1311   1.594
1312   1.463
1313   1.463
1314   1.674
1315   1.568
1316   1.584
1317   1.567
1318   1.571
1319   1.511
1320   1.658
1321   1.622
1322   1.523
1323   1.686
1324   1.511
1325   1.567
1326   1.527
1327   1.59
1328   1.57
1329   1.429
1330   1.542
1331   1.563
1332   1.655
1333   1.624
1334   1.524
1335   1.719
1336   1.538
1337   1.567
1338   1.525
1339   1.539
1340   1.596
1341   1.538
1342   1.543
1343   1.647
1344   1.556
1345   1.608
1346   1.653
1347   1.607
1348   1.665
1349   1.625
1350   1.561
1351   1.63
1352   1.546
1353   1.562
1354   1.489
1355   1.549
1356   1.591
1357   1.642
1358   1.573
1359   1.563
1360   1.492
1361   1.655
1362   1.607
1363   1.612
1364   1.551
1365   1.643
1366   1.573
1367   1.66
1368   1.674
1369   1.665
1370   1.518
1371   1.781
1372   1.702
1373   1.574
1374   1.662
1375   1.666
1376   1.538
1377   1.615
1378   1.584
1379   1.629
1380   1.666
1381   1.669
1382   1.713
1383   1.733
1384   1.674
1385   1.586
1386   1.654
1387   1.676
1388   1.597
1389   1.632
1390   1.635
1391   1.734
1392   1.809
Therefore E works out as 0.061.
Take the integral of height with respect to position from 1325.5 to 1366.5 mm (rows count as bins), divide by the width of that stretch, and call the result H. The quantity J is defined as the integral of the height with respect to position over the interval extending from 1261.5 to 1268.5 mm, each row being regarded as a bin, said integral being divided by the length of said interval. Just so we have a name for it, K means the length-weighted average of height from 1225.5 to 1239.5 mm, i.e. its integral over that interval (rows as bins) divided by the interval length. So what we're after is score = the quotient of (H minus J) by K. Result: -0.14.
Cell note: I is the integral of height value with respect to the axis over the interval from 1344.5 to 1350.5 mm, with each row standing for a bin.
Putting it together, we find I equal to 9.7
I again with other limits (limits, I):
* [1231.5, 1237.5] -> 10.6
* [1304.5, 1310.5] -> 9.7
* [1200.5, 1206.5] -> 10.6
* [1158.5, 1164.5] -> 10.7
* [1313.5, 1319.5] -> 9.5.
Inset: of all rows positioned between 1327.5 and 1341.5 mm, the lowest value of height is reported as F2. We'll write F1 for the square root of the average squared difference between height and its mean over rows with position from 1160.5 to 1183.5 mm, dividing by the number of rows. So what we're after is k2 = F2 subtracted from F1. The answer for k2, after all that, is -1.38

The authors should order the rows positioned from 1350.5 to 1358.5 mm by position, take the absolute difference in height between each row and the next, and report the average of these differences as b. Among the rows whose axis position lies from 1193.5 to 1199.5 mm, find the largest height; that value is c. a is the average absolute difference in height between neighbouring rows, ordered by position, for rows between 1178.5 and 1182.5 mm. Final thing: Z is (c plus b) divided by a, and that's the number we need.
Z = 54.3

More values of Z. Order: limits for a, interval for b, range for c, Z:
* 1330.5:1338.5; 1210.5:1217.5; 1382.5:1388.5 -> 19.1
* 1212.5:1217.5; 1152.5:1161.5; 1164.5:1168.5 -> 24.3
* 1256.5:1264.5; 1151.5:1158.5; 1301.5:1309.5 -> 21.9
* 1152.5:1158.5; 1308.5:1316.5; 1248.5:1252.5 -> 31.3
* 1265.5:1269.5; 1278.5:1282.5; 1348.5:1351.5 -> 20.5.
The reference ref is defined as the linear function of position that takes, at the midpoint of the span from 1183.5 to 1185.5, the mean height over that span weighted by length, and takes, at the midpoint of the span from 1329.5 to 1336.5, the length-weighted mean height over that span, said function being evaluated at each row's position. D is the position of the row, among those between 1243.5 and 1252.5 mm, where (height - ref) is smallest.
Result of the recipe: 1244 mm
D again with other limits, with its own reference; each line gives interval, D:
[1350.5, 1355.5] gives 1354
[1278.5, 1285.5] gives 1284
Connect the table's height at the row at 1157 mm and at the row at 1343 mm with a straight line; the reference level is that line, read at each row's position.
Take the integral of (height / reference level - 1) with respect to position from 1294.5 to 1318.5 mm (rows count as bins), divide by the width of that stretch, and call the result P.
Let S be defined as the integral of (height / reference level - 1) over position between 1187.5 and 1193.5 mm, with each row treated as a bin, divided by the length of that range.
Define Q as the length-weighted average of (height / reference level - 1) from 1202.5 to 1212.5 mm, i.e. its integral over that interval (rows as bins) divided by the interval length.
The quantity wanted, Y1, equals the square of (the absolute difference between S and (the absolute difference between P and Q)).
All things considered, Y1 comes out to 0.0003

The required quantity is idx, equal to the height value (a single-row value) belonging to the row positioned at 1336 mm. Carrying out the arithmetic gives 1.538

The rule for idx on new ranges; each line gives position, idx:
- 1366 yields 1.573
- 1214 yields 1.781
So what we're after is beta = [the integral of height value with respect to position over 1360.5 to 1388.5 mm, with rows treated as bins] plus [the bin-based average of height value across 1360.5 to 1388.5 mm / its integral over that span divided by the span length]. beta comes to 48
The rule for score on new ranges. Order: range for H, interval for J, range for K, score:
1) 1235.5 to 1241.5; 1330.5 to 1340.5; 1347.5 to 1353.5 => 0.09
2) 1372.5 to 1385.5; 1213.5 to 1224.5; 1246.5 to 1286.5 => -0.09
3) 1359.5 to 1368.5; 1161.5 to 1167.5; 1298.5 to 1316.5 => -0.14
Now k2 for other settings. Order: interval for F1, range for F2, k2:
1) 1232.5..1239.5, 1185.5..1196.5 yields -1.73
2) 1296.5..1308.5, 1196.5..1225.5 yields -1.61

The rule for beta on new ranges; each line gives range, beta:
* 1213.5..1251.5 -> 69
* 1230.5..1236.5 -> 13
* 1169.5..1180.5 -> 22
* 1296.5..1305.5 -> 16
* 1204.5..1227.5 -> 43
